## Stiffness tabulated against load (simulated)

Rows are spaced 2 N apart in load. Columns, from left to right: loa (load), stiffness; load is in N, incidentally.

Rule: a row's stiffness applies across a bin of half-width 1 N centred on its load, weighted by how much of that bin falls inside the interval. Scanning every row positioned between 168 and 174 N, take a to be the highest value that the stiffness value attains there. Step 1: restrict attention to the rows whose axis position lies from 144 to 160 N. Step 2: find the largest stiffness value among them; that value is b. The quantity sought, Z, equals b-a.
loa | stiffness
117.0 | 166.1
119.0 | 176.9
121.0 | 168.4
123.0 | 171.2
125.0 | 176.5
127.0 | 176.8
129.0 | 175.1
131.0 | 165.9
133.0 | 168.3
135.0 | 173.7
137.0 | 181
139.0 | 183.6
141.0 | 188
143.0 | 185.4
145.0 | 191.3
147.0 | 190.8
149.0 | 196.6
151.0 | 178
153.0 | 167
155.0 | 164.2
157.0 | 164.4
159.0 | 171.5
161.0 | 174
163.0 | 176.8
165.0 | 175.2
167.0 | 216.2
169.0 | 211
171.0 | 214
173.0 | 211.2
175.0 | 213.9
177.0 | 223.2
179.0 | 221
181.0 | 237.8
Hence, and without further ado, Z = -17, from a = 214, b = 196.6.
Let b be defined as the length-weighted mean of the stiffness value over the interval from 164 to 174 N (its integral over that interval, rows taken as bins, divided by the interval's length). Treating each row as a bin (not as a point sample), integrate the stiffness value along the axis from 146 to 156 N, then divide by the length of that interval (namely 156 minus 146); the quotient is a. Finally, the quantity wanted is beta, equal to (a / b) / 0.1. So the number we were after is 8.7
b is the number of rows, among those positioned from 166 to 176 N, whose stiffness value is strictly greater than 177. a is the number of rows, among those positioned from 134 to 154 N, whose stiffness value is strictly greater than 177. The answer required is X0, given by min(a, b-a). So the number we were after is -3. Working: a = 8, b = 5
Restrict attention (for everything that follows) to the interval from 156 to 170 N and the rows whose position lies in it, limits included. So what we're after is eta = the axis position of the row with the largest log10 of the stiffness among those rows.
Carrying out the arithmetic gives 167.0 N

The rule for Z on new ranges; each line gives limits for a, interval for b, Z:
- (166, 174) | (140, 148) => -25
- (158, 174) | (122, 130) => -39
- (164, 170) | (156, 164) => -39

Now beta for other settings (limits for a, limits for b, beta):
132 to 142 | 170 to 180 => 8.3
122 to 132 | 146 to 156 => 9.7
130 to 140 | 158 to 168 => 9.5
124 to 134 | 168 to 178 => 8.0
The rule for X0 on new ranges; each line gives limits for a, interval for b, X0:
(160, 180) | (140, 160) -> -1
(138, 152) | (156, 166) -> -7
